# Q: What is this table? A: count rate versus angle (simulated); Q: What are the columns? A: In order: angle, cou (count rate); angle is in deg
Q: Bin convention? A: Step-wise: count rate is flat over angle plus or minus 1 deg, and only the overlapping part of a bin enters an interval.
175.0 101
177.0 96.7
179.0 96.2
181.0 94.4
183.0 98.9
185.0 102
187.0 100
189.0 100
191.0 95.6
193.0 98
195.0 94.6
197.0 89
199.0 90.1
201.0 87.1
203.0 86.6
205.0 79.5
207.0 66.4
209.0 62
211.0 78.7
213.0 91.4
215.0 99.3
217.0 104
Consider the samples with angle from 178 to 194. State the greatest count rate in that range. 102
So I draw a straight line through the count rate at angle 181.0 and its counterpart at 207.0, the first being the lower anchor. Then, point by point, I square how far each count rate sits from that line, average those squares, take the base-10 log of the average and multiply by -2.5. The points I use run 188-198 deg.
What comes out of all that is -5.7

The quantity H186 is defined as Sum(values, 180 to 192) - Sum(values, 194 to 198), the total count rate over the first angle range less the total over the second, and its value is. 407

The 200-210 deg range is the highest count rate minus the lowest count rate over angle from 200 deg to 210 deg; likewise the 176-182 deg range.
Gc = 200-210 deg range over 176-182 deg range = 11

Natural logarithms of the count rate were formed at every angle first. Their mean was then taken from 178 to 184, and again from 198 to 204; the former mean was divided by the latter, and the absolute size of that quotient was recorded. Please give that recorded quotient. 1.02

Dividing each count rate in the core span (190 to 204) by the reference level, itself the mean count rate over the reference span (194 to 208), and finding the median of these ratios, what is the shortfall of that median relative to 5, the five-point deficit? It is 3.94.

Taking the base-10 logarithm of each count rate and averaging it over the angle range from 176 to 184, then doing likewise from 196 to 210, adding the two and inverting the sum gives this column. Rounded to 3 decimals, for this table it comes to 0.257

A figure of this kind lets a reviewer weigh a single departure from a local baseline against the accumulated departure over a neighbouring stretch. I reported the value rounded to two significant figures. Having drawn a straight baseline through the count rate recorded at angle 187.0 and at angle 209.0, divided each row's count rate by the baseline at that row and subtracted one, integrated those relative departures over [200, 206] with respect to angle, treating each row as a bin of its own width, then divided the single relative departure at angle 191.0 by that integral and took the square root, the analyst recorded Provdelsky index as 0.16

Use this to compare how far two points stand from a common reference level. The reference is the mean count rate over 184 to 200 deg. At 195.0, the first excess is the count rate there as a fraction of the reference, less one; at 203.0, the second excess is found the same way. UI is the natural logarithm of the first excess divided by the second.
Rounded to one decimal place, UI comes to -1.8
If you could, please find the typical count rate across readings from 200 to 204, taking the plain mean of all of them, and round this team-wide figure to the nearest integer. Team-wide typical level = 87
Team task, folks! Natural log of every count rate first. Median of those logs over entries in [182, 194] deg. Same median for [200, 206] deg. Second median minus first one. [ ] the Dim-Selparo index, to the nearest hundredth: -0.14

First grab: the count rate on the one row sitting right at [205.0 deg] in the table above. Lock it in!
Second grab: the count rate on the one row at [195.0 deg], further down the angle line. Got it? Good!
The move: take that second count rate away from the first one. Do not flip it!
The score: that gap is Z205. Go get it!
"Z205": -15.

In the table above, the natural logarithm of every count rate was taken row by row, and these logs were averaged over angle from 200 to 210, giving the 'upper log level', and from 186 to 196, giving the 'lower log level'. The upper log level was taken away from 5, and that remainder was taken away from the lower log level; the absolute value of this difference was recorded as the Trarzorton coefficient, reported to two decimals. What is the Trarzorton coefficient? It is 3.91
